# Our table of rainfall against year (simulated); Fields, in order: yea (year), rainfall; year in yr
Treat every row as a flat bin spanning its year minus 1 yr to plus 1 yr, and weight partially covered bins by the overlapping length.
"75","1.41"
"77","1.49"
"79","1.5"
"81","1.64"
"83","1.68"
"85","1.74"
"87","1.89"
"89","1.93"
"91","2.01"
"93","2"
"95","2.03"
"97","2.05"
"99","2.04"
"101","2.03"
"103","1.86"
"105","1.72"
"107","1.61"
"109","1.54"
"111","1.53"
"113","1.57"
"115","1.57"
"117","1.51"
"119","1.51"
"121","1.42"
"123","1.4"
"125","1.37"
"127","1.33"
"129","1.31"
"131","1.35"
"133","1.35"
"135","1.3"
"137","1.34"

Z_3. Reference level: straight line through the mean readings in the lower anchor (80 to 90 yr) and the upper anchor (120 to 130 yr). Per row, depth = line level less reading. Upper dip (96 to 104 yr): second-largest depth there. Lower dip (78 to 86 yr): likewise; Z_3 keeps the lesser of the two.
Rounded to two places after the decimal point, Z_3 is -0.40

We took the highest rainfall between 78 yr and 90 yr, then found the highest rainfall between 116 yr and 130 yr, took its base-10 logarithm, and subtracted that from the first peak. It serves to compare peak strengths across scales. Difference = 1.75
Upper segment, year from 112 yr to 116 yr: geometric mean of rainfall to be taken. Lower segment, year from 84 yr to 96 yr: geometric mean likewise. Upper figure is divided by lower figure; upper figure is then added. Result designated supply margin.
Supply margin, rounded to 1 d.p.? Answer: 2.4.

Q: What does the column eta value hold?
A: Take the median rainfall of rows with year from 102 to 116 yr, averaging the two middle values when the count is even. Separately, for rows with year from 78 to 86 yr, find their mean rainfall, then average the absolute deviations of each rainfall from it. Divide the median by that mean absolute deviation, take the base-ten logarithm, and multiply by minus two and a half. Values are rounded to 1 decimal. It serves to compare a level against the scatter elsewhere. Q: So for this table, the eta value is -3.4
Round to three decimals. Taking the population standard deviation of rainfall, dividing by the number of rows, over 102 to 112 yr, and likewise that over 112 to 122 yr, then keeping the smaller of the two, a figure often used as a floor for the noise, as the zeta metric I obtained 0.055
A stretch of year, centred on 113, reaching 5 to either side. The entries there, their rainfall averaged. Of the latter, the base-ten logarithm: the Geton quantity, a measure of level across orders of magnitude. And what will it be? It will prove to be 0.19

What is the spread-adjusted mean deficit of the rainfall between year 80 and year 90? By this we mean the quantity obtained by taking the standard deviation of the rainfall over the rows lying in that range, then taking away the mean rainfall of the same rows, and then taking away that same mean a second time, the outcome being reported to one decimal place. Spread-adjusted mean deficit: -3.4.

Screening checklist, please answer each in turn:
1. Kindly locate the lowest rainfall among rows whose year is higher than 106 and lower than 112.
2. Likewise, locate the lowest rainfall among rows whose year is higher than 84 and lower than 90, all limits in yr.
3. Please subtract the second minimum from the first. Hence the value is -0.2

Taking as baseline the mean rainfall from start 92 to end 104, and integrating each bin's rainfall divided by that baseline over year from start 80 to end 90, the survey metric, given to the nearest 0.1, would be 8.9 yr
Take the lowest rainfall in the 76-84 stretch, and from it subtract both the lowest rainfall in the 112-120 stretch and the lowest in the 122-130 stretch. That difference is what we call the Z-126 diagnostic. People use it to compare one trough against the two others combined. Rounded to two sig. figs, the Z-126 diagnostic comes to -1.3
